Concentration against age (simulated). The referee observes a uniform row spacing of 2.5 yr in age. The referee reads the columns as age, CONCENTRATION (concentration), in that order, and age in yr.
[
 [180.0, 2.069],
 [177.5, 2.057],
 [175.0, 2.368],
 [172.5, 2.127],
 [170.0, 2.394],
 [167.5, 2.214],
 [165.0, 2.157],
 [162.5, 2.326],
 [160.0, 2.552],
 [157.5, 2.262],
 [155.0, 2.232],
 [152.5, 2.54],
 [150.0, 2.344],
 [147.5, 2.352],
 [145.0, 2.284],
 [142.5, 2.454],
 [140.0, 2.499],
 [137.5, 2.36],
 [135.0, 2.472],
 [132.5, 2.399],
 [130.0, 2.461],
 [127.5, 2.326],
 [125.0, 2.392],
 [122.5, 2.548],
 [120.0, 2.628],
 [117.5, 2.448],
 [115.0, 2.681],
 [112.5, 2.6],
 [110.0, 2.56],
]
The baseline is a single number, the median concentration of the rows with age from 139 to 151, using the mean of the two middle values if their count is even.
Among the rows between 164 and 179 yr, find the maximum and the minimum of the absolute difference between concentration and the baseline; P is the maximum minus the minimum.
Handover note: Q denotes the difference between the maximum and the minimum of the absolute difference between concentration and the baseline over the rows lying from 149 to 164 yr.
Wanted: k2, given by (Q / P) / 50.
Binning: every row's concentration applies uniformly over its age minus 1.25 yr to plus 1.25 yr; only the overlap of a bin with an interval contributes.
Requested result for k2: 0.014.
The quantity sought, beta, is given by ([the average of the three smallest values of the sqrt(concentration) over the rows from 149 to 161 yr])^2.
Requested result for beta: 2.28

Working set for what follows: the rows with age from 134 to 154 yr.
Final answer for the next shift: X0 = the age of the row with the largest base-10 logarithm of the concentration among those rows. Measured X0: 152.5 yr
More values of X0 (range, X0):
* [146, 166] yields 160.0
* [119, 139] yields 120.0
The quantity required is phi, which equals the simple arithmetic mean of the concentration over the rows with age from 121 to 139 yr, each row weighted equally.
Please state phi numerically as 2.42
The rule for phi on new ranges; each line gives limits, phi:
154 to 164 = 2.34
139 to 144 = 2.48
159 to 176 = 2.31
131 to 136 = 2.44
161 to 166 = 2.24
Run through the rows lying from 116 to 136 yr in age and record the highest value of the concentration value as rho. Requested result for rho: 2.628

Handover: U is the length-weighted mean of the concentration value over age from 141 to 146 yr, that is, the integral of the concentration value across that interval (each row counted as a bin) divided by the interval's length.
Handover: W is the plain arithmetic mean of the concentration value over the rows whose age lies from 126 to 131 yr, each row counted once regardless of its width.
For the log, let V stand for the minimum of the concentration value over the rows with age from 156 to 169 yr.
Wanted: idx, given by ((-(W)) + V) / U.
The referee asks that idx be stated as -0.099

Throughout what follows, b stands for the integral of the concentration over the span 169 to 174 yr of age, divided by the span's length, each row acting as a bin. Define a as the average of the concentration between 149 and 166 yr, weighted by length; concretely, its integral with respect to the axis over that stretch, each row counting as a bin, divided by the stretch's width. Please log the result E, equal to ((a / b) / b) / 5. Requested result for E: 0.092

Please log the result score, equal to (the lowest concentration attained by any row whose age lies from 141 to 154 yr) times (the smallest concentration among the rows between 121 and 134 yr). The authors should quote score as 5.3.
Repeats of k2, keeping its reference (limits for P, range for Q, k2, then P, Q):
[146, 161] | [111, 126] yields 0.029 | 0.200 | 0.29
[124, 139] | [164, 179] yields 0.050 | 0.112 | 0.28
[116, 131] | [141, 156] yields 0.015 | 0.250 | 0.19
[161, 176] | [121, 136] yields 0.016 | 0.209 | 0.17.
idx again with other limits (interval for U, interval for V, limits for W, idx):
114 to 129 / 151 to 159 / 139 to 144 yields -0.098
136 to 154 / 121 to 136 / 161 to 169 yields 0.039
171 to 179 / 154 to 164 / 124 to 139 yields -0.078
